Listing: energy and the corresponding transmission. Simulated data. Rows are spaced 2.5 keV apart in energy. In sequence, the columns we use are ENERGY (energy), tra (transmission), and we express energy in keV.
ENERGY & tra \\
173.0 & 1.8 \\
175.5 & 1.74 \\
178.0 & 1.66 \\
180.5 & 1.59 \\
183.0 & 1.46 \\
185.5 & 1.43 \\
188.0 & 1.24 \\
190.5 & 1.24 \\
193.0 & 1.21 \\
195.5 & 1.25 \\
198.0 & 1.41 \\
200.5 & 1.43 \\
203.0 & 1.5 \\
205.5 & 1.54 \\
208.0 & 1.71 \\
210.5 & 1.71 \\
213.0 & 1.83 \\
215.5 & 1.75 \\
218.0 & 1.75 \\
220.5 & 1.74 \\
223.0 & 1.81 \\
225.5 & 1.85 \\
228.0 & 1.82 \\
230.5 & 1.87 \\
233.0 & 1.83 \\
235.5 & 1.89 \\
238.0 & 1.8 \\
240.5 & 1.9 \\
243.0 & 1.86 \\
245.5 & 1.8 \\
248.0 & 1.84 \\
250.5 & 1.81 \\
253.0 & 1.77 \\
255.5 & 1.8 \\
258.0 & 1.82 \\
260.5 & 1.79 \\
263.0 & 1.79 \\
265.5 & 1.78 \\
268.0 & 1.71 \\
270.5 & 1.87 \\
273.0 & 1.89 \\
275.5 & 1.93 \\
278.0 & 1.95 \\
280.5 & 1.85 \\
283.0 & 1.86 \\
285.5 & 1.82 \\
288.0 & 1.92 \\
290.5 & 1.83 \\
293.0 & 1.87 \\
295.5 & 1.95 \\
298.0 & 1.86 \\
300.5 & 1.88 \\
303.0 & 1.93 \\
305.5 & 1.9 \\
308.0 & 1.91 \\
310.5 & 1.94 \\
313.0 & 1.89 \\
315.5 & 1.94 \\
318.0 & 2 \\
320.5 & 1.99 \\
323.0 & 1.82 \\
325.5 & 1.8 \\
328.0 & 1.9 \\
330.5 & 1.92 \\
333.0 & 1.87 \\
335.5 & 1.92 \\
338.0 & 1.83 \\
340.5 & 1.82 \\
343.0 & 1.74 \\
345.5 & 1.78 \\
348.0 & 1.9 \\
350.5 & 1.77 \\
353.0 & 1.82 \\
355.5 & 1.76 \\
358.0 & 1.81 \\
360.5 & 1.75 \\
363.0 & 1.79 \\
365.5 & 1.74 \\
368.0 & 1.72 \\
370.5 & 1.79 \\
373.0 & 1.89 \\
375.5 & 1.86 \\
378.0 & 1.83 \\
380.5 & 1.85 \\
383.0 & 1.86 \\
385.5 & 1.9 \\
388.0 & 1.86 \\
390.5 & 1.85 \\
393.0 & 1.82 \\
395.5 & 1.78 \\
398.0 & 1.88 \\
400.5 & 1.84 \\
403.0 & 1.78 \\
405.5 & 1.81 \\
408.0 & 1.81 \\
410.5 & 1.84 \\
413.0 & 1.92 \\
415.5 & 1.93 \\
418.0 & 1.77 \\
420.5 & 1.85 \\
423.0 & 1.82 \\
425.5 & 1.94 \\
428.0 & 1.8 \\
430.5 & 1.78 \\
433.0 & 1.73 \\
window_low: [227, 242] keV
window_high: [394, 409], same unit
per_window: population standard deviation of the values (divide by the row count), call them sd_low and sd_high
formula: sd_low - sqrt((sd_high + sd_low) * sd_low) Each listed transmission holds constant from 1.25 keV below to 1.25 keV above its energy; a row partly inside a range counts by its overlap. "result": -0.0146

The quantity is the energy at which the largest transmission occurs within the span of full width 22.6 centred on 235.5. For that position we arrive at 240.5 keV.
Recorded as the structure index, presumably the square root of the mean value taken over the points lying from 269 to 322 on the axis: 1.38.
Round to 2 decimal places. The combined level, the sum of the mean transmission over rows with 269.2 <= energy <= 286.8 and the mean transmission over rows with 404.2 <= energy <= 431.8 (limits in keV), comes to 3.72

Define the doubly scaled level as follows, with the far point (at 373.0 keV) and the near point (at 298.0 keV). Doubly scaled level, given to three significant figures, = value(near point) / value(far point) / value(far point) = 0.521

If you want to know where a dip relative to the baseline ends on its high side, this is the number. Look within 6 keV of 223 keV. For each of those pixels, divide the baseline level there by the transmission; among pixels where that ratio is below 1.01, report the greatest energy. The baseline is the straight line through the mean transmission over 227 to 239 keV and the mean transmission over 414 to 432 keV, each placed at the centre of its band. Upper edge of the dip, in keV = 225.5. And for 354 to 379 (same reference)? 378.0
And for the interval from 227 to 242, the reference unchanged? 240.5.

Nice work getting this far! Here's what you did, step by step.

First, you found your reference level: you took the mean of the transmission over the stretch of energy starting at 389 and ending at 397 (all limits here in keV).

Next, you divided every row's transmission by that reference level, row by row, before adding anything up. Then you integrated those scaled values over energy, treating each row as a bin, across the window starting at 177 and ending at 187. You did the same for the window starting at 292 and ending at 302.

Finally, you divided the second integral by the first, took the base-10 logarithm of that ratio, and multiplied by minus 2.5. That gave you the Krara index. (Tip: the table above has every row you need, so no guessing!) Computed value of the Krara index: -0.23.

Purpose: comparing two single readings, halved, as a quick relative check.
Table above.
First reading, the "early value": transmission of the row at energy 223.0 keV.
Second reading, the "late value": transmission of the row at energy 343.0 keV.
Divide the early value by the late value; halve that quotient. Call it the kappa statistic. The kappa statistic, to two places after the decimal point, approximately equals 0.52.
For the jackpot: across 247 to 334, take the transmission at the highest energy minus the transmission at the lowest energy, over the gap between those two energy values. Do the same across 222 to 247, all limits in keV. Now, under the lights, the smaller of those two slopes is 0.000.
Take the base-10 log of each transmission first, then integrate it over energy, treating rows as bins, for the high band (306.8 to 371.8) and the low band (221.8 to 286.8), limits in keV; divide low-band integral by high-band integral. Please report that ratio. 0.99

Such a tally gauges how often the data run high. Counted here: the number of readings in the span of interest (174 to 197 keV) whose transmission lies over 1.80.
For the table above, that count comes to 0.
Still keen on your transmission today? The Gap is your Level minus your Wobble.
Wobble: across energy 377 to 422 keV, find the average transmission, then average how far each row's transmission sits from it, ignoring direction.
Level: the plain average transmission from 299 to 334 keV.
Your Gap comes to 1.87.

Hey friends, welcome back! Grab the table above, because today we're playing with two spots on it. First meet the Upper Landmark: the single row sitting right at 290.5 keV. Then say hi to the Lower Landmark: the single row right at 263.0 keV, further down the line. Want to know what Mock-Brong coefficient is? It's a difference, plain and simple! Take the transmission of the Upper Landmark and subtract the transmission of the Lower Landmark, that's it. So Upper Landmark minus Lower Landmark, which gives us 0.04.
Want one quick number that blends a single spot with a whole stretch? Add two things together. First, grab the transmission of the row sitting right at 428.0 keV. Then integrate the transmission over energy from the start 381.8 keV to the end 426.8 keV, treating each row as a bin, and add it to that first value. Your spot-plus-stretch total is 84.9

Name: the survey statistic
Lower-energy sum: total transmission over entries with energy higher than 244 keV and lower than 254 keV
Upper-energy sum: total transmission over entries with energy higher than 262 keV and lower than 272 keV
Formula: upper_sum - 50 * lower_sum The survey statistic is -354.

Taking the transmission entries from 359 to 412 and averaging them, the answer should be 1.82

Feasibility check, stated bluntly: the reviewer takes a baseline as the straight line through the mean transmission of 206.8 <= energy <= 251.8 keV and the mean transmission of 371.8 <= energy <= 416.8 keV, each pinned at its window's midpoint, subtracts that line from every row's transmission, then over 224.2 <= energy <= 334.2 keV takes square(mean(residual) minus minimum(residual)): 0.0229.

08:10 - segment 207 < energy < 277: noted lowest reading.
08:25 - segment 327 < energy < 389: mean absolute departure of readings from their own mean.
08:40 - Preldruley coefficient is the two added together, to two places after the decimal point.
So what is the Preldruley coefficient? 1.76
